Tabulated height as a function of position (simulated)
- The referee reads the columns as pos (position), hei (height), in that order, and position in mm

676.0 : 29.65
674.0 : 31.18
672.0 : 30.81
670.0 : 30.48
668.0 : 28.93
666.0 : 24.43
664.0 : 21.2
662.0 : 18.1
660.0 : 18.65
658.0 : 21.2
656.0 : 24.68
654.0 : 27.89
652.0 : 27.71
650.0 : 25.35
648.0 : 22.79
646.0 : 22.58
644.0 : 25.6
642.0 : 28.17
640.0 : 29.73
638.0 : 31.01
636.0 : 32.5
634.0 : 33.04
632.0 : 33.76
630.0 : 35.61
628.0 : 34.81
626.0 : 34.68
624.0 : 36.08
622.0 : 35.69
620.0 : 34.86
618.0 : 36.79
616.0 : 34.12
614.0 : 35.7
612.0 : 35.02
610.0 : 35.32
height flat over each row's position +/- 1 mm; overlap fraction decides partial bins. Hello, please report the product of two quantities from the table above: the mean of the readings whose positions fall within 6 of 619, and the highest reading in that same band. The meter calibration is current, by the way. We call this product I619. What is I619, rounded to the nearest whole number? 1308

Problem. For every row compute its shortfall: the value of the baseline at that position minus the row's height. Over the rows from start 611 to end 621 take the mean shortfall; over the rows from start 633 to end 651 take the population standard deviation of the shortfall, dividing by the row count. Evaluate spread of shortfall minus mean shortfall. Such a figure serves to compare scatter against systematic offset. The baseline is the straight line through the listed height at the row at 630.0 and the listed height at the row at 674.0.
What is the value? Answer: 2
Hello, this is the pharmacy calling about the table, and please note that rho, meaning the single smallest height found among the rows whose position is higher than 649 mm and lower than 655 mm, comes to 25.35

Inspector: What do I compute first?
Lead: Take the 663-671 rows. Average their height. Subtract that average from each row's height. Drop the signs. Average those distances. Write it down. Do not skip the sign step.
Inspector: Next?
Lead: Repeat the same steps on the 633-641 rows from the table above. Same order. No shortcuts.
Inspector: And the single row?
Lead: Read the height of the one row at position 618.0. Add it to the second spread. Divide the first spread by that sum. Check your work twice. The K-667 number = 0.091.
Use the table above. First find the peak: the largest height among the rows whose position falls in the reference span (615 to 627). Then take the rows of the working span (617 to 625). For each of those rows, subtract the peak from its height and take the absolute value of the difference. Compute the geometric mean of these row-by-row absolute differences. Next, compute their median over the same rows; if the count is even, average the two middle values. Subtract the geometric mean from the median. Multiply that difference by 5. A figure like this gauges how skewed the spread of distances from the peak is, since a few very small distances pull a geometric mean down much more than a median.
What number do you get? 4.5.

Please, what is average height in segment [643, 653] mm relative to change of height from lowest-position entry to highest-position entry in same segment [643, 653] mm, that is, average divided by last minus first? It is 12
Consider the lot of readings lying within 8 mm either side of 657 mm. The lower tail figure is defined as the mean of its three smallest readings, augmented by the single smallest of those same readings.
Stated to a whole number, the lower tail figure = 37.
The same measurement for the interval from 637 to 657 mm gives 46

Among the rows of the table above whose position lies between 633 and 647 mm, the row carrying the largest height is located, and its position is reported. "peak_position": 634.0 mm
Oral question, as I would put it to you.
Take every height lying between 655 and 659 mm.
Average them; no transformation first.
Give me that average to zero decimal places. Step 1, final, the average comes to 23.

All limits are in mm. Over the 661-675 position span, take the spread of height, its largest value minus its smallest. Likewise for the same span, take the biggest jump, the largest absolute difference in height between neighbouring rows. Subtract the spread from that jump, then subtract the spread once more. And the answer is -22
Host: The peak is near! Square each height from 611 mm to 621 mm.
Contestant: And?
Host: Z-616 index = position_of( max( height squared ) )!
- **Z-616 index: 618.0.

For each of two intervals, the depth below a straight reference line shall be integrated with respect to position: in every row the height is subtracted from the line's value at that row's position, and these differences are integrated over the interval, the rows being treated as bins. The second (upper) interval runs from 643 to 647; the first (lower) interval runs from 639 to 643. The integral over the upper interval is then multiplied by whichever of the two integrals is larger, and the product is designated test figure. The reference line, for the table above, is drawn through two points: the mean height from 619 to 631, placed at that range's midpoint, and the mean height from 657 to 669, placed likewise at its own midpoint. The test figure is 289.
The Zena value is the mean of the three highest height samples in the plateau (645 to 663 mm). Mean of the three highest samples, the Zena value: 27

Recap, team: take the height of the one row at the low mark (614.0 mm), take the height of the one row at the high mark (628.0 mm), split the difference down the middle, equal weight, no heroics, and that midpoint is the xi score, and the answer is 35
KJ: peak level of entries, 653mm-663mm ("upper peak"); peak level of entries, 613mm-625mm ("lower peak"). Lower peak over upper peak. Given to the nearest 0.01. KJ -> 1.32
